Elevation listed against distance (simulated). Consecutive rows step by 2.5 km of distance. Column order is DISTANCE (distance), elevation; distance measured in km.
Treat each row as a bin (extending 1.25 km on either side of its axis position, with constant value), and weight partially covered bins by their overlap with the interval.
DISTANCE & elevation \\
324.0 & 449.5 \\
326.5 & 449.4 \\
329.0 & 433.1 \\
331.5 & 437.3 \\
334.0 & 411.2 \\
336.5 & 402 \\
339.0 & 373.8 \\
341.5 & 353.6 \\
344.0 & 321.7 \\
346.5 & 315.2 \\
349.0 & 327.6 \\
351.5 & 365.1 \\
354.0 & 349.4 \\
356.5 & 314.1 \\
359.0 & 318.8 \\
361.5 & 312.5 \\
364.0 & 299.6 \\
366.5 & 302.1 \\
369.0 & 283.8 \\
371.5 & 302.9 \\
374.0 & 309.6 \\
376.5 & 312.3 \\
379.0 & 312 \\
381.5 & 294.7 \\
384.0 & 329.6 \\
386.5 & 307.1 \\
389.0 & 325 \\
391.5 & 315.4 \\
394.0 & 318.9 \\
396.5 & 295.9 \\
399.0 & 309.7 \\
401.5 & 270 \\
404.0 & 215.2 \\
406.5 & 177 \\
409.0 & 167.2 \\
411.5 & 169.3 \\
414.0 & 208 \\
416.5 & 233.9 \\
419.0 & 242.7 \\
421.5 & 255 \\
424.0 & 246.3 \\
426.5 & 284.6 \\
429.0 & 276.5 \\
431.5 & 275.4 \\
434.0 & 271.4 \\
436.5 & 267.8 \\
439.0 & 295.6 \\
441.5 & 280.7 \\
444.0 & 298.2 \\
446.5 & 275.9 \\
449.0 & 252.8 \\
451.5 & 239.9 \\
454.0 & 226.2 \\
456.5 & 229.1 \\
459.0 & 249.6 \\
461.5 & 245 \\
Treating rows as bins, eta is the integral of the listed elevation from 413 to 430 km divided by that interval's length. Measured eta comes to 250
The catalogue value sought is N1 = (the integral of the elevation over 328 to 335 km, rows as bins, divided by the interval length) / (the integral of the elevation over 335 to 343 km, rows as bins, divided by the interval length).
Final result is 1.1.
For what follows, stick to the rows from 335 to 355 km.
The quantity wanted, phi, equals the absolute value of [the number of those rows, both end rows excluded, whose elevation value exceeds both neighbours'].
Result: 1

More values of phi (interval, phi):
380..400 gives 3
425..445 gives 1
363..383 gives 2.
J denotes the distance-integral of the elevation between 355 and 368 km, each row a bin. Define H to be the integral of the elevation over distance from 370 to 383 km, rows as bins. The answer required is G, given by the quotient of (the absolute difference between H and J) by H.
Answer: 0.011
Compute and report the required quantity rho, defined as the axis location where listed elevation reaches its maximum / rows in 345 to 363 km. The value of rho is 351.5 km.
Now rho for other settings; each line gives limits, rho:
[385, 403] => 389.0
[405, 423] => 421.5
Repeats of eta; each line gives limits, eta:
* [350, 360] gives 337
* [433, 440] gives 278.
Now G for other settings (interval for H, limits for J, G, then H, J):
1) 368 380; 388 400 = 0.028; 3653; 3754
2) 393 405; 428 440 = 0.020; 3391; 3324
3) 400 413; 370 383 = 0.516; 2626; 3982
